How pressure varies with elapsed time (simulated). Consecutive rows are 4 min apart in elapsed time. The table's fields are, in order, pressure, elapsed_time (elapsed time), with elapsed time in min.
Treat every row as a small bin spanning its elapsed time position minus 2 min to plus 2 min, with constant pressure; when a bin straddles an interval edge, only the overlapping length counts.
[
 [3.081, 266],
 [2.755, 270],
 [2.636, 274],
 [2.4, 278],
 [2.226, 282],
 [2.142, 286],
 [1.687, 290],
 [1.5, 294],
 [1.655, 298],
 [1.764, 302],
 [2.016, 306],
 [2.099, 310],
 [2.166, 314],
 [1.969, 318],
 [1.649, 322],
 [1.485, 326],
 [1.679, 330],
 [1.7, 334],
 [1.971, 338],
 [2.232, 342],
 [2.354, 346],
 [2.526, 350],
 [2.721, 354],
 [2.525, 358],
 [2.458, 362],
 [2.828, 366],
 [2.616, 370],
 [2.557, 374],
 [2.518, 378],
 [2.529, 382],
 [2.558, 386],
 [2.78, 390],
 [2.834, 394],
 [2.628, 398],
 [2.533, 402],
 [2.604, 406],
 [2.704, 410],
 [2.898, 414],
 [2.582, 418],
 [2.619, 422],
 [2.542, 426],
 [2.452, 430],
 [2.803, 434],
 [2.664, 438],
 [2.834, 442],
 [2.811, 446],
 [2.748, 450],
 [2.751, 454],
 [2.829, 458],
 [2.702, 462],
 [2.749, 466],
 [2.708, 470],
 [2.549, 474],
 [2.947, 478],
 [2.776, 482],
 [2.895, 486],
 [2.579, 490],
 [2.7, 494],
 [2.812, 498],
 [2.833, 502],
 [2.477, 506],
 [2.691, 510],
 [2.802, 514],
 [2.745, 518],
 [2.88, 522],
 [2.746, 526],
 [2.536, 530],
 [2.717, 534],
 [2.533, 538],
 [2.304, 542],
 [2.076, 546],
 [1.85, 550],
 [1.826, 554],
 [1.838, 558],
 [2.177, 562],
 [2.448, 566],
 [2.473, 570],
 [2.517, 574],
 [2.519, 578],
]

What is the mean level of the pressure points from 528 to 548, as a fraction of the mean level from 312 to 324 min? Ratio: 1.26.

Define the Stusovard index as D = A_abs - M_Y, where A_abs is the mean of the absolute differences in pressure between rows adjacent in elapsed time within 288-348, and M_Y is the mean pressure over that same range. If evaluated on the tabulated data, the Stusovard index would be -1.7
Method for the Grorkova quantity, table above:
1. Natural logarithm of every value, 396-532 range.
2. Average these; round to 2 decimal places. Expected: 1.00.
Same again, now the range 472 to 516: 1.00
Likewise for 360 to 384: 0.95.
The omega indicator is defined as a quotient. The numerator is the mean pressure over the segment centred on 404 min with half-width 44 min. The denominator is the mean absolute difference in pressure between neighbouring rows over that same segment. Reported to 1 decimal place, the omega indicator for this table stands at 19.4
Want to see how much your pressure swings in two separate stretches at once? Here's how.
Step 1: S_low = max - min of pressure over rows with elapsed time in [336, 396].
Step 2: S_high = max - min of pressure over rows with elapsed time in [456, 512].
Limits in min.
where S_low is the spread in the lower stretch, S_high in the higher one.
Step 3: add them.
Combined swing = 1.3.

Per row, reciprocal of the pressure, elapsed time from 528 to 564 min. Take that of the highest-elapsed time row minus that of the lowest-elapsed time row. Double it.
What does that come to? 0.13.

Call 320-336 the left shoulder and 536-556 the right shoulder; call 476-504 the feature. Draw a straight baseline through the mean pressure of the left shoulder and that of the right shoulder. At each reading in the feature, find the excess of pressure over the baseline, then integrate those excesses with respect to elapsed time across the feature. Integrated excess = 22.4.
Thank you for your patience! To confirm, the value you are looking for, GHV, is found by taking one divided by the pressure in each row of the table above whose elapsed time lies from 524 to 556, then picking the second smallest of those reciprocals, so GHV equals 0.368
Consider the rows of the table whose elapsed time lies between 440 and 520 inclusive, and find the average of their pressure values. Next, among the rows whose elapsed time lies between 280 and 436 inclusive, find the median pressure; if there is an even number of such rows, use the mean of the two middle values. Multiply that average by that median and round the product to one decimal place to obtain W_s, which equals 6.9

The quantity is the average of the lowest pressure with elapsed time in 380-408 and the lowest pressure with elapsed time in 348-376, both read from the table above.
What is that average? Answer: 2.49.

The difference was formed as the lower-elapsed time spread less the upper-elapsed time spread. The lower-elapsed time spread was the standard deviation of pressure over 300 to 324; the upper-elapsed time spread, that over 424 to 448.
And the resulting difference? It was 0.04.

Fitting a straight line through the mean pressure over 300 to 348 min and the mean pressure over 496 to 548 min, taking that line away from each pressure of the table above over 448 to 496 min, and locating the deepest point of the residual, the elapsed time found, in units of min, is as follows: 490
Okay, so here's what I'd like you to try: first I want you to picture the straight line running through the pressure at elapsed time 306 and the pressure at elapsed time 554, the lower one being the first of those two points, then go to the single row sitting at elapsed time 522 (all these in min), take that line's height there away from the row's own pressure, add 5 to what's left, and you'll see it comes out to 6.0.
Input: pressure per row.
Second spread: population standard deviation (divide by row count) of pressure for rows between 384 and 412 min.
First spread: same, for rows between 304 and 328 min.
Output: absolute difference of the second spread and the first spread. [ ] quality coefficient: 0.141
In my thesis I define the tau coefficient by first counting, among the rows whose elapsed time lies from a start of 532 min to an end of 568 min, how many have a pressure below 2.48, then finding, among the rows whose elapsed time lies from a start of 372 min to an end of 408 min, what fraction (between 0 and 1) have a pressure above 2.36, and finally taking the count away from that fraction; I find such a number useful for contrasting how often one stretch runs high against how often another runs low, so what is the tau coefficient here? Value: -6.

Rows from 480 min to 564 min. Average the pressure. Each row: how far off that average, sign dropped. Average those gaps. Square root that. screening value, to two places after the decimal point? 0.54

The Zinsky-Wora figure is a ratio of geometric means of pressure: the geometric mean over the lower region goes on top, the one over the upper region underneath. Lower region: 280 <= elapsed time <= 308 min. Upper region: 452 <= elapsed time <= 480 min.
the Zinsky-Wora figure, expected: 0.67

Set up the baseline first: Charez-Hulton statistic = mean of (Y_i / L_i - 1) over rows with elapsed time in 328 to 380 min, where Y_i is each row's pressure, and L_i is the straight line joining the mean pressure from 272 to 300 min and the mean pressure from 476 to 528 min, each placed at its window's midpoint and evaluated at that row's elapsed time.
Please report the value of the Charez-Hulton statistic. 0.041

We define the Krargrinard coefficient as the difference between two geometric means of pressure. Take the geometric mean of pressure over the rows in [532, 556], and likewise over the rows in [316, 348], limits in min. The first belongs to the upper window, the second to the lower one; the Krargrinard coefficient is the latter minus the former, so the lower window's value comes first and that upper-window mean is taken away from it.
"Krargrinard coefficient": -0.3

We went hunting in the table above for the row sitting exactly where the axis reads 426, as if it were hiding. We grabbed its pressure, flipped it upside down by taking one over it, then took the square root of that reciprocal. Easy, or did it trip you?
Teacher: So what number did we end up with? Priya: 0.63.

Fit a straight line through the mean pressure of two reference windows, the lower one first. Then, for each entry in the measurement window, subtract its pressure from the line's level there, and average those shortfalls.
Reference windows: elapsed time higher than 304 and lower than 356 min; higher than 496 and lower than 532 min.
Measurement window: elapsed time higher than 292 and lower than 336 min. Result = 0.2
